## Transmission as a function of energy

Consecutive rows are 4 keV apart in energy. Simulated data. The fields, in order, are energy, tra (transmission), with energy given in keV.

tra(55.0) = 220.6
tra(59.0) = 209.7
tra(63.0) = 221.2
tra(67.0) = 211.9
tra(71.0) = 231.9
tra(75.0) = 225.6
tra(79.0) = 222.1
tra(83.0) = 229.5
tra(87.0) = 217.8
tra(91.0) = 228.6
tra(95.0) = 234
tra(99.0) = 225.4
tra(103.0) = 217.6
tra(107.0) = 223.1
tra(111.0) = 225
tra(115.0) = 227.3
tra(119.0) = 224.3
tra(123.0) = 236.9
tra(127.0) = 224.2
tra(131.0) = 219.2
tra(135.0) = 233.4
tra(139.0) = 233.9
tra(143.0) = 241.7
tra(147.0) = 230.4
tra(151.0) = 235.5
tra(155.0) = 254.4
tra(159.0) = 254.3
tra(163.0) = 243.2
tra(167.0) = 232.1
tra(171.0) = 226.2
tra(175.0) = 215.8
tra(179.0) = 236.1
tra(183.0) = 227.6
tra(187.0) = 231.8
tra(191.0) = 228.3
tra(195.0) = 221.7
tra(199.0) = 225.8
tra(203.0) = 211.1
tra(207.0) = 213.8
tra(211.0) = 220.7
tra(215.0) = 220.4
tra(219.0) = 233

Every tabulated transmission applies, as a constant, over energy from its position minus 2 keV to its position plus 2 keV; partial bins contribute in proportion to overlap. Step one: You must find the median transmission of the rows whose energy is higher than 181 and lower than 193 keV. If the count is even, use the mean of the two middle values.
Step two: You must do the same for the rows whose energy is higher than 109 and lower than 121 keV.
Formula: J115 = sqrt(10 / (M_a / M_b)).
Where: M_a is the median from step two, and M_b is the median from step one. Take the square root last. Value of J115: 3.19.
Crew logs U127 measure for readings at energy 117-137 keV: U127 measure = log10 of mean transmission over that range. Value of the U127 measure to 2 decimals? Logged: 2.36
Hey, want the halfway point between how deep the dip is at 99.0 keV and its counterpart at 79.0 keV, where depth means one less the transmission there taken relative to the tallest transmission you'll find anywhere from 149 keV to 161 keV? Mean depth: 0.120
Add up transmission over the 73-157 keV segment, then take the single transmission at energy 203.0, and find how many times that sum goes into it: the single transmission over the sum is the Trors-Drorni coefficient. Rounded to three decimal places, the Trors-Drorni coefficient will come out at 0.044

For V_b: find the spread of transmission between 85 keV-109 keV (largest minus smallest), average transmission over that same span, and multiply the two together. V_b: 3680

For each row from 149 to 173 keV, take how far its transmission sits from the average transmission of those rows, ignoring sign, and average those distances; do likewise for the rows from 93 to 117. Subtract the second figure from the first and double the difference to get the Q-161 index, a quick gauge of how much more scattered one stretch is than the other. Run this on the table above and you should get 12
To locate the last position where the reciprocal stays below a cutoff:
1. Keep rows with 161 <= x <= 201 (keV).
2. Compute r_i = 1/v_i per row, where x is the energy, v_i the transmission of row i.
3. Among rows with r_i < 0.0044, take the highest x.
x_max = 191.0 keV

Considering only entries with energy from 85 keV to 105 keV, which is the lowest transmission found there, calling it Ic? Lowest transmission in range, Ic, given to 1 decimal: 217.6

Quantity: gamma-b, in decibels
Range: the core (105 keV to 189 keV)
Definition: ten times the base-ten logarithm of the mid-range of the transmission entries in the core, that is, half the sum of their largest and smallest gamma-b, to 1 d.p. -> 23.7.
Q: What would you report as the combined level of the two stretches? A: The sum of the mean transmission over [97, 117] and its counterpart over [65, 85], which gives 448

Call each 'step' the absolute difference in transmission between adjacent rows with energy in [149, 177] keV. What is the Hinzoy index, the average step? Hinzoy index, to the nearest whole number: 10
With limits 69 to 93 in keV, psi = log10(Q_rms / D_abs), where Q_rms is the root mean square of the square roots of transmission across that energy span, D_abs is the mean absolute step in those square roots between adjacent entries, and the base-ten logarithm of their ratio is 1.75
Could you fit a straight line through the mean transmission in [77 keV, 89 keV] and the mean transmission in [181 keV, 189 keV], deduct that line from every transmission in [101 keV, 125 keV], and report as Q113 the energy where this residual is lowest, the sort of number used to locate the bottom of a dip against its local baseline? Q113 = 103.0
